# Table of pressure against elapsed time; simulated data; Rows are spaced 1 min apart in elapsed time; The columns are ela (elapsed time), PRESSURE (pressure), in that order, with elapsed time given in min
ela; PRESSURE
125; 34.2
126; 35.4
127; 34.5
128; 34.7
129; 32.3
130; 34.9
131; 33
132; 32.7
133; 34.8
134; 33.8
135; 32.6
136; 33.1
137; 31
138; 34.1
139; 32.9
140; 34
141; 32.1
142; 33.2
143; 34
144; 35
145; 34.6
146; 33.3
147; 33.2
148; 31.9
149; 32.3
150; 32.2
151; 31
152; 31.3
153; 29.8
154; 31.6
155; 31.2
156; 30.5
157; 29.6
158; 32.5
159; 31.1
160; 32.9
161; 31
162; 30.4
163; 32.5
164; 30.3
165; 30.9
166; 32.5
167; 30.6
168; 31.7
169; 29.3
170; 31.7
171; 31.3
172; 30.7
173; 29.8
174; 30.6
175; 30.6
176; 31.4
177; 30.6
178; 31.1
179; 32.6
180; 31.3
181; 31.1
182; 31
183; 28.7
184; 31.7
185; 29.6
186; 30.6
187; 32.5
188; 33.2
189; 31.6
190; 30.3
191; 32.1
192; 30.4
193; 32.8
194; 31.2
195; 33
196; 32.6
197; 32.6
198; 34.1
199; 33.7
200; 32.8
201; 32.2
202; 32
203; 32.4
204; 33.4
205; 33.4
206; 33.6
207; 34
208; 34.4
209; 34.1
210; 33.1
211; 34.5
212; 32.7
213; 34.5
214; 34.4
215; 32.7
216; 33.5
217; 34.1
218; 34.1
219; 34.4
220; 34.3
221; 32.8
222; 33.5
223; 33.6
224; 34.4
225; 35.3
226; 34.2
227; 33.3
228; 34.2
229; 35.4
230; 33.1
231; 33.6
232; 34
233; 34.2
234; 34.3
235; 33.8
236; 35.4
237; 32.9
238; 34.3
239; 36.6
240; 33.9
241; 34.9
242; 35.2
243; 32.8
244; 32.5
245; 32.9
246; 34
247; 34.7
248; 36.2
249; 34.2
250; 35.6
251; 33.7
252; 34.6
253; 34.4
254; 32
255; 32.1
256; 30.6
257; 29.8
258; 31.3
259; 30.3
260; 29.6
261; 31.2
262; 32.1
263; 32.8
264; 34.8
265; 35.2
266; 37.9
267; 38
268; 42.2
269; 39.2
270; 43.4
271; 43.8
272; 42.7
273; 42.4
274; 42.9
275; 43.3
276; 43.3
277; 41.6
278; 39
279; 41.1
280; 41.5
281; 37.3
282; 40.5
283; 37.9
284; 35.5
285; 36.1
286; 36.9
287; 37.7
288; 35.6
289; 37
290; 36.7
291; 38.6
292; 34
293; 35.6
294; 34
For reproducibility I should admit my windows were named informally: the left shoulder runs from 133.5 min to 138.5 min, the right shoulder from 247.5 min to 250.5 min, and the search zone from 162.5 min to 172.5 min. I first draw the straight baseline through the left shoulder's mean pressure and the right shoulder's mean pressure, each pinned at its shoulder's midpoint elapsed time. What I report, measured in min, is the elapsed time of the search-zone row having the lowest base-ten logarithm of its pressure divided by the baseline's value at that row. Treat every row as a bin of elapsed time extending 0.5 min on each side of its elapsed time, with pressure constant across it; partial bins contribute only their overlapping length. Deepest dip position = 169 min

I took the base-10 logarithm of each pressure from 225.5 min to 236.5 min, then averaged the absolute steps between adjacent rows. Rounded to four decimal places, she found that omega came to 0.0109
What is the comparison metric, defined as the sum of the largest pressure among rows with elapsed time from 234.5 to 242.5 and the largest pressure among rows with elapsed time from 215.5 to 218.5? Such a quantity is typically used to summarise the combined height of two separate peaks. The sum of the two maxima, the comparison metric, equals 70.7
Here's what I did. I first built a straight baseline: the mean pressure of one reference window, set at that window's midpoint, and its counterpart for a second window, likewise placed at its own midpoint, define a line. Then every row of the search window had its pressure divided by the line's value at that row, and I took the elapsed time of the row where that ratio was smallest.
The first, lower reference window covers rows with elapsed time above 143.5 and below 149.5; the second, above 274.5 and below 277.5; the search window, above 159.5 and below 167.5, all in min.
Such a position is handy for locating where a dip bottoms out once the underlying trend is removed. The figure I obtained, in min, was 164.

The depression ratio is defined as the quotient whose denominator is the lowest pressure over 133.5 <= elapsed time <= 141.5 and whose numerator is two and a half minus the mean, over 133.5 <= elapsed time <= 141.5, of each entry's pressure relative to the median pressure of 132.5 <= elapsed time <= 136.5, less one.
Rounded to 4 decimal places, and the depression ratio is 0.0811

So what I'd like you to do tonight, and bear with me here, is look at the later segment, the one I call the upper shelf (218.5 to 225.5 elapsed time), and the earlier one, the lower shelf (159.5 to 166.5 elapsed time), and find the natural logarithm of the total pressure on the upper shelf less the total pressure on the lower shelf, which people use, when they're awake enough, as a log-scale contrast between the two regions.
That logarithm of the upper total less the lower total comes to 2.9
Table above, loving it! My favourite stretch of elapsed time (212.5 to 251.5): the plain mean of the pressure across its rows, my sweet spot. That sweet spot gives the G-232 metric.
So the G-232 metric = 34.1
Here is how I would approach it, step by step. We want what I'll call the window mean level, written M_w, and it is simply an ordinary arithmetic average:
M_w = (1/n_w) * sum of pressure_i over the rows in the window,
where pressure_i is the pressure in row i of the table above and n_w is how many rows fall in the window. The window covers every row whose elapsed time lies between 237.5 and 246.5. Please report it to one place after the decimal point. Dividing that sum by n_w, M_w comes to 34.1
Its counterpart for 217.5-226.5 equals 34.1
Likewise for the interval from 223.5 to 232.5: 34.2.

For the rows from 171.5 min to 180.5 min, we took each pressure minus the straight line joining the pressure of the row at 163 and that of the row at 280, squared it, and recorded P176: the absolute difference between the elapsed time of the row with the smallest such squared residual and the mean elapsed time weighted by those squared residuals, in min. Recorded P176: 3.5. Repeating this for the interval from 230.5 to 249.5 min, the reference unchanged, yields 1.9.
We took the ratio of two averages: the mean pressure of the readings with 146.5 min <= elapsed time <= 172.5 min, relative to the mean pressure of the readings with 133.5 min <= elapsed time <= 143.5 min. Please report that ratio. 0.95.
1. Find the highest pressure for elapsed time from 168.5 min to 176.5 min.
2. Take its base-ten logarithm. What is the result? 1.50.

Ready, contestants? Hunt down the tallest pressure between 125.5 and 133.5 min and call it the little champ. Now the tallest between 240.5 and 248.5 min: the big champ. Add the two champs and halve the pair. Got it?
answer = 35.8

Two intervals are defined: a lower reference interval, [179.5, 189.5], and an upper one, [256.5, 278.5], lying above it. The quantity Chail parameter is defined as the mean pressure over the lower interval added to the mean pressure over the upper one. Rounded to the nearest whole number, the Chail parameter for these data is 69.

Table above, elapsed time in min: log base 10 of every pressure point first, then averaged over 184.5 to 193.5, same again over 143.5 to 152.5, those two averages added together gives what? 3.01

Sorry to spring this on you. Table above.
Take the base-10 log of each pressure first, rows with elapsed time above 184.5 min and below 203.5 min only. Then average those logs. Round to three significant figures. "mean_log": 1.51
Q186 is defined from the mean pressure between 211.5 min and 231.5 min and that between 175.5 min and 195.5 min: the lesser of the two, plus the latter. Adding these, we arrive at 62.7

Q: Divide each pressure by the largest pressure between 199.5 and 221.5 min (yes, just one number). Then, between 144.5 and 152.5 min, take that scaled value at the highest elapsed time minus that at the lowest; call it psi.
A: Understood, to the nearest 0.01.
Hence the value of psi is -0.10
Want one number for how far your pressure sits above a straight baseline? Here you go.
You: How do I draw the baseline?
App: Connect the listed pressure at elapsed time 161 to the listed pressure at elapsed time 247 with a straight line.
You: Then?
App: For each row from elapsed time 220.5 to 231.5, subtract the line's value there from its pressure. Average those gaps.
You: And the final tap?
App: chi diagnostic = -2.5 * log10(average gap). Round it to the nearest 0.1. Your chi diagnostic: 2.1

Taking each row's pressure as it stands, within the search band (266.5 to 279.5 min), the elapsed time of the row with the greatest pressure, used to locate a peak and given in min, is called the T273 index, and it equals 271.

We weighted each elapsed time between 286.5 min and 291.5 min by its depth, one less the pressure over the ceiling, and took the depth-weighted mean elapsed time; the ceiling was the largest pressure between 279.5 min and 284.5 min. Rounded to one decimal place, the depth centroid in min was 288.9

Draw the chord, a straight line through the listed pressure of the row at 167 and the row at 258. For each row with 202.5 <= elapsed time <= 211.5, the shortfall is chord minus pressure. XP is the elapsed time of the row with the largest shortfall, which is 203 min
